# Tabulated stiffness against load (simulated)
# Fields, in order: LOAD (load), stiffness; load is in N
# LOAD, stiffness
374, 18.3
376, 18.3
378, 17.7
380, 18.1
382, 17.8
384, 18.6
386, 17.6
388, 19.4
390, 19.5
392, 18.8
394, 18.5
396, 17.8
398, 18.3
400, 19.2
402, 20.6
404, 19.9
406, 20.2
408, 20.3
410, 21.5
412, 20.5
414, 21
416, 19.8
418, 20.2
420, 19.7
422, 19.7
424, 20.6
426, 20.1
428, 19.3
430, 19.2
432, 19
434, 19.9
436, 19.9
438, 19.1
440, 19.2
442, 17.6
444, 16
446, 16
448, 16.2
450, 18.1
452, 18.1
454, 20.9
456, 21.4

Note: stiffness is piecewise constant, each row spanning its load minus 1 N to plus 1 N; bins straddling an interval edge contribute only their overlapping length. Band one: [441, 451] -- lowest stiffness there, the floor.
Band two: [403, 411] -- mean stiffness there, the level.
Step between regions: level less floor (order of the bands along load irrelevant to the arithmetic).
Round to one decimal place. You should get 4.5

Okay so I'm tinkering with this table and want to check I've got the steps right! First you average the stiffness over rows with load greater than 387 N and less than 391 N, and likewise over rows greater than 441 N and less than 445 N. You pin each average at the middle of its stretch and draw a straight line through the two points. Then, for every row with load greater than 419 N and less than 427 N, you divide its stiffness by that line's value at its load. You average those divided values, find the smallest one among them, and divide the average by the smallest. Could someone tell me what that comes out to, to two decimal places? 1.03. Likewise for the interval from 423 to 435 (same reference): 1.03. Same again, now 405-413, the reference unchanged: 1.03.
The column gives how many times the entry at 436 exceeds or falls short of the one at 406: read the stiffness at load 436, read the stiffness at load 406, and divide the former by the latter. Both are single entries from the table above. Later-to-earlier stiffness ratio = 0.99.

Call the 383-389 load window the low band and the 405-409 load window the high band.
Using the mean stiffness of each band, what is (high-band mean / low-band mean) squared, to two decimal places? 1.19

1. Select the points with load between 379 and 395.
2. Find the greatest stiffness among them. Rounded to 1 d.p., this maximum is 19.5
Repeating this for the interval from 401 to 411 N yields 21.5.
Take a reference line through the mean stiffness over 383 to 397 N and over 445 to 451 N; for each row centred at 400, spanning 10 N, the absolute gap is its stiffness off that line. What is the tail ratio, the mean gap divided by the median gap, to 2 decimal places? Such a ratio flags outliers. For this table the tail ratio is 1.24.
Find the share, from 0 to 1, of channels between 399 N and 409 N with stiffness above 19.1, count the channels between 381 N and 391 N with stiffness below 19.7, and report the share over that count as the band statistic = 0.20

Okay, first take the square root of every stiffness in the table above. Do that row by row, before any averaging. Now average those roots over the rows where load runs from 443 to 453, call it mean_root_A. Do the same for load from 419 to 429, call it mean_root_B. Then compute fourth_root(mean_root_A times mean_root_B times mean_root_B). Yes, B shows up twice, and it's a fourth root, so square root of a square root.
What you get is 3.01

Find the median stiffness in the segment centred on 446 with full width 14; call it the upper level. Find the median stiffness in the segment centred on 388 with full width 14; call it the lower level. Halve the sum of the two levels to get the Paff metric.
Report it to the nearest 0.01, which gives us 18.10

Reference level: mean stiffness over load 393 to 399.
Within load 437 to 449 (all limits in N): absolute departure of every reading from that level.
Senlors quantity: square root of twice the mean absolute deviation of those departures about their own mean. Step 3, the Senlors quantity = 1.14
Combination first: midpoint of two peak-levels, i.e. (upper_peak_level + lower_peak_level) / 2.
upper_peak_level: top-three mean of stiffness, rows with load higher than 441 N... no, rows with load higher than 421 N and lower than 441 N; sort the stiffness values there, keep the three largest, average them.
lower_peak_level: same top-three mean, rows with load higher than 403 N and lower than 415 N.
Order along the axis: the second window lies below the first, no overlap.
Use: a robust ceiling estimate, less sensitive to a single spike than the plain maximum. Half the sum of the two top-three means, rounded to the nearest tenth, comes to 20.6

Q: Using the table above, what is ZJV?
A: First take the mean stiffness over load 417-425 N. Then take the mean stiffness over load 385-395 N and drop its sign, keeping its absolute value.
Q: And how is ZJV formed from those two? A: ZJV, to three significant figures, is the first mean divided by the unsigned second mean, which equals 1.07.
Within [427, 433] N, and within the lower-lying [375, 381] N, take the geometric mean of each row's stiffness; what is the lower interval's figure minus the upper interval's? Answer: -1.1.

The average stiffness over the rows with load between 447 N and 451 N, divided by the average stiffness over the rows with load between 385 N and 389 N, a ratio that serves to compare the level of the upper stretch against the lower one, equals 0.93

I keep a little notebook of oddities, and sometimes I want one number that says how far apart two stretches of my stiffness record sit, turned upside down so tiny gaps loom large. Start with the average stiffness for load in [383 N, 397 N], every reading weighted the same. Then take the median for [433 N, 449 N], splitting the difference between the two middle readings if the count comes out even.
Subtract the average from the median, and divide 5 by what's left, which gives -20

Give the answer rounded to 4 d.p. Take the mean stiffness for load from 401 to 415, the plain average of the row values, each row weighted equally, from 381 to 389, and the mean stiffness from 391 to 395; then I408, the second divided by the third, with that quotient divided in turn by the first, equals 0.0478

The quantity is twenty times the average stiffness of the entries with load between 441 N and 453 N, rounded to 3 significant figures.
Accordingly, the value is 340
